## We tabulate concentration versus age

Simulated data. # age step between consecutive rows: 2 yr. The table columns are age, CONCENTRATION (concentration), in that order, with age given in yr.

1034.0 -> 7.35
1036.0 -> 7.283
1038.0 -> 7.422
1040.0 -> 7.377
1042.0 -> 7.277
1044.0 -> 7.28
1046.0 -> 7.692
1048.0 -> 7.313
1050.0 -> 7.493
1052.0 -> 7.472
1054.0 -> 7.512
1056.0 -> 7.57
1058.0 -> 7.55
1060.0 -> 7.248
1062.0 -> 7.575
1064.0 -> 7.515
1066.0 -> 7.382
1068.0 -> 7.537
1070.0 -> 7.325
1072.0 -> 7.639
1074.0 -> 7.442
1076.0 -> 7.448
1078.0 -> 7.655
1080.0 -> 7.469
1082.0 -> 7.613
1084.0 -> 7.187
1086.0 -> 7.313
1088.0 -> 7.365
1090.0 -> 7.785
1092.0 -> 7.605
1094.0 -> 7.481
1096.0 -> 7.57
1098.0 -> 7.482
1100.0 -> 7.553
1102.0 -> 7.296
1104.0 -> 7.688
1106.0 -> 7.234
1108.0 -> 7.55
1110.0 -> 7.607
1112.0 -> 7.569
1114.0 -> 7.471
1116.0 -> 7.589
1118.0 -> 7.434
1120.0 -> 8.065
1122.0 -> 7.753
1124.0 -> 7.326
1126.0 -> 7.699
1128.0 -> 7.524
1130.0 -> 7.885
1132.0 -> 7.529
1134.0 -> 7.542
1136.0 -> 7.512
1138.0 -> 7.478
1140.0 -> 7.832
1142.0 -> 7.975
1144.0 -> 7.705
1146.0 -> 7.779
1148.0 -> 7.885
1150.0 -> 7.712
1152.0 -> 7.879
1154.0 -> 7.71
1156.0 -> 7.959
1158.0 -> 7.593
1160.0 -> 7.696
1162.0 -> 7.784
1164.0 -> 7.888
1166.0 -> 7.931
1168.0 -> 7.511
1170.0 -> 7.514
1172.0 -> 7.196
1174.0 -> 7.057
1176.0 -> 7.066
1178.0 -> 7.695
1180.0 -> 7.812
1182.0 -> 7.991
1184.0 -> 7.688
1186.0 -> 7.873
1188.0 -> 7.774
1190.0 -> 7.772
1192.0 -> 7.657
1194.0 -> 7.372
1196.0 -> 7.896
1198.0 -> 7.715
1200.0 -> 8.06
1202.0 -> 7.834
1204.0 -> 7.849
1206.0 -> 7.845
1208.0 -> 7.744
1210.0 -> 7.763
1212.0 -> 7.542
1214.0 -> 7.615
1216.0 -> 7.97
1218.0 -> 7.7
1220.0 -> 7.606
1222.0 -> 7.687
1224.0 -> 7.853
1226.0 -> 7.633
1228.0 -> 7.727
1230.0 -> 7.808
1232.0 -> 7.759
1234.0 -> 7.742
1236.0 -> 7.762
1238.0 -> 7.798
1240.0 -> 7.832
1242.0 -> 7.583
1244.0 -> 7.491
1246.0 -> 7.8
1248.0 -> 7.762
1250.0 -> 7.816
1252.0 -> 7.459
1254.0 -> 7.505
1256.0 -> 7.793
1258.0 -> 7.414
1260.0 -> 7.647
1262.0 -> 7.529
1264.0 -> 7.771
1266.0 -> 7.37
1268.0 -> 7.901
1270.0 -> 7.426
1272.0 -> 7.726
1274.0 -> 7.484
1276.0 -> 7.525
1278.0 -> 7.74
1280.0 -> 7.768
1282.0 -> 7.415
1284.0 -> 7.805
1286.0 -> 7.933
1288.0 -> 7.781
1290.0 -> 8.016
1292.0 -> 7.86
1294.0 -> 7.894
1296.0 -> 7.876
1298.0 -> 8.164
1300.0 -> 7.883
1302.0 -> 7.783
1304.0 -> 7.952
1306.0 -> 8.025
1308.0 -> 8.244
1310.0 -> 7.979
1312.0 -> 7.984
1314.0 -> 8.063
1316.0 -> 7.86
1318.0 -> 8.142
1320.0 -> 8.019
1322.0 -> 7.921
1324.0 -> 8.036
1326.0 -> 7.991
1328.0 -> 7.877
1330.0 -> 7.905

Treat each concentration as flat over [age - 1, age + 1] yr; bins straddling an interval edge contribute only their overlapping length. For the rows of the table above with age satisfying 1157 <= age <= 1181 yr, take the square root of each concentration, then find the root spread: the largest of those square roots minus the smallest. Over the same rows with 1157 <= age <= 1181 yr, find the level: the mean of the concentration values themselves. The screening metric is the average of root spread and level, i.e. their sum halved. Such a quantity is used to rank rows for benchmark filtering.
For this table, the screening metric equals 3.86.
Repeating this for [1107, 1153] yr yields 3.90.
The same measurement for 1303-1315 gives 4.05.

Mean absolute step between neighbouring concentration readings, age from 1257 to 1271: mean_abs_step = 0.33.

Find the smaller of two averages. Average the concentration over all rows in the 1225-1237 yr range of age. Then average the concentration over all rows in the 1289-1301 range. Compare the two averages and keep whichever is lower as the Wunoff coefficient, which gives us 7.74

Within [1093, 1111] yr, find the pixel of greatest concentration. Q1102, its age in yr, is 1104.0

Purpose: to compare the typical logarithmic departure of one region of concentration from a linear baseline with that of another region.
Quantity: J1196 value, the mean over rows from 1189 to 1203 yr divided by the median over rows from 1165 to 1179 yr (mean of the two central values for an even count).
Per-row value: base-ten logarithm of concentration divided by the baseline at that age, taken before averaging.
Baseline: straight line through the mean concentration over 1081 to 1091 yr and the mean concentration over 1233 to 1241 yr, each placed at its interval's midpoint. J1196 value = -0.5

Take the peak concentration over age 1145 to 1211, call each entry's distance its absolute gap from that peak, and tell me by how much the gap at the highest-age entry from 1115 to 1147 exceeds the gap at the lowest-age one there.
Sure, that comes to -0.19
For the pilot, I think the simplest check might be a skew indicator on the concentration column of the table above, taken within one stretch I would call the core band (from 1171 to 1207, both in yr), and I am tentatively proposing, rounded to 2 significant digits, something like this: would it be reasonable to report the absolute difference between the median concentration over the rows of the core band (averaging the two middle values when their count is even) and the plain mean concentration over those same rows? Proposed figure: 0.098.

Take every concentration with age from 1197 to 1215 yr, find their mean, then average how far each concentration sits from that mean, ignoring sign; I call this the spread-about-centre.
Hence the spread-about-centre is 0.11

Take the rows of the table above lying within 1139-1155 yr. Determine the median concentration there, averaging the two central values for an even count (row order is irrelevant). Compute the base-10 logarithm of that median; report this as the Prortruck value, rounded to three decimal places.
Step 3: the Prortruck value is 0.892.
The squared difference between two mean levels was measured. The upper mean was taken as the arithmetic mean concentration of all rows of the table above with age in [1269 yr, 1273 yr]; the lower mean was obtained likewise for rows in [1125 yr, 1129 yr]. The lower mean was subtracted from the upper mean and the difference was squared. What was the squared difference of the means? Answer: 0.00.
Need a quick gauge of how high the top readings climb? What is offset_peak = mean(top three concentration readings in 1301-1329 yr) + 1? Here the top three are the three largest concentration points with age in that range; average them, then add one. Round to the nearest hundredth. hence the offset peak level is 9.15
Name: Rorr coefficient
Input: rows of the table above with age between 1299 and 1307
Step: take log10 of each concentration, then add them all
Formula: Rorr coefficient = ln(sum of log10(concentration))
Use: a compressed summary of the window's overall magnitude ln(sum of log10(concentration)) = 1.279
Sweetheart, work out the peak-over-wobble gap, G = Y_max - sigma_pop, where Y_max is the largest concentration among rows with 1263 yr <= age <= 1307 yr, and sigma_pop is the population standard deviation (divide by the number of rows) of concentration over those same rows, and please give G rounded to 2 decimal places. 7.96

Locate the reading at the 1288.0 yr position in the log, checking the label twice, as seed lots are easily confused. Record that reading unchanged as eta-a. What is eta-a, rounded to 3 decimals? 7.781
